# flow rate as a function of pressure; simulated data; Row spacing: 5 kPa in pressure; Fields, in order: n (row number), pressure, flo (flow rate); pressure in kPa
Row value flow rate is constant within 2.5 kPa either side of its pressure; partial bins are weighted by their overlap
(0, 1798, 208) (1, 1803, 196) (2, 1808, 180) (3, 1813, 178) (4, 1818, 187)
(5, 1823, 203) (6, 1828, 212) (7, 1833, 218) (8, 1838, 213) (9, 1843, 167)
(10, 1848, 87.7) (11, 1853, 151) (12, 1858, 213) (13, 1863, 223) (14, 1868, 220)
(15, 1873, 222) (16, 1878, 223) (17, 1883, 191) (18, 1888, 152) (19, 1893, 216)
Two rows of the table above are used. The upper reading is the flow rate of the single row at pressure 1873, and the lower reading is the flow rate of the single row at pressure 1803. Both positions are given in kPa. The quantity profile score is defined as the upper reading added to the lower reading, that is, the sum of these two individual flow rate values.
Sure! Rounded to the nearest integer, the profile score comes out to 418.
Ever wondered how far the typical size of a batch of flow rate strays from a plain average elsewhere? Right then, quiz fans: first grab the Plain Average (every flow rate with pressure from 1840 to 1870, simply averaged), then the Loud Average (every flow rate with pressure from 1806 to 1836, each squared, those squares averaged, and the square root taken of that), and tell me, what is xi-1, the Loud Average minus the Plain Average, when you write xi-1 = 20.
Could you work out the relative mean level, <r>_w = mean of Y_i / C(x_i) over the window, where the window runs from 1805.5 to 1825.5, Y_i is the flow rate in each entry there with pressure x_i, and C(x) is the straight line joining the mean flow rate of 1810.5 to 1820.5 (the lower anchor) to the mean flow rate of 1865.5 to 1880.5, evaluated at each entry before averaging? 1.02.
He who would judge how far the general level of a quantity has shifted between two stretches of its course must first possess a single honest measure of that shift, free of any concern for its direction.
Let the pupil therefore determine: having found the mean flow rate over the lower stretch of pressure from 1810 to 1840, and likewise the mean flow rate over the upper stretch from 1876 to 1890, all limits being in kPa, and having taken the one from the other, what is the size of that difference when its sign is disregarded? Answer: 13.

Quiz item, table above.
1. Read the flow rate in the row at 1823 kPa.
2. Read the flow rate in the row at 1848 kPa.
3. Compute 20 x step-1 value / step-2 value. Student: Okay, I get 46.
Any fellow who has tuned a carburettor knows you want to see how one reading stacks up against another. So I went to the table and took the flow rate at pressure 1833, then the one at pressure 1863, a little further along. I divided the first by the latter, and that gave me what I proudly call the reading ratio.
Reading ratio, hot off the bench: 0.98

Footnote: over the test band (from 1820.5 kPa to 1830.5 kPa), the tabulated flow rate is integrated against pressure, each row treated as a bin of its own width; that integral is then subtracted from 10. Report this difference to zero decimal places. -2065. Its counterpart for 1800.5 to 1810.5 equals -1870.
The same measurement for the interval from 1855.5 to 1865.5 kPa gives -2170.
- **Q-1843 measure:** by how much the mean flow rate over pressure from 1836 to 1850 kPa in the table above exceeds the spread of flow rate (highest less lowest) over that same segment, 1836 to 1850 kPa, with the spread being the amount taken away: 31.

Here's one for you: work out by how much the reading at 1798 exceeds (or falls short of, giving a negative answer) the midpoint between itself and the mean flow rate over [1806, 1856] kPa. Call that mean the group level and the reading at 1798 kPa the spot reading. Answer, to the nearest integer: 14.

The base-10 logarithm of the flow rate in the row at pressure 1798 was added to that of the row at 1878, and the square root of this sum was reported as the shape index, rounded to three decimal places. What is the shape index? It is 2.160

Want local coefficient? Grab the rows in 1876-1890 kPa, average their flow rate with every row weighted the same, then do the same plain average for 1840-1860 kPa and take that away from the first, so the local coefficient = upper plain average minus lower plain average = 34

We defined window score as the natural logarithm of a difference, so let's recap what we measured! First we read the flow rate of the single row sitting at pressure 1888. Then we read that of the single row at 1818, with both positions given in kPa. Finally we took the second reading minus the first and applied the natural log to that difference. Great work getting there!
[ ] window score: 3.6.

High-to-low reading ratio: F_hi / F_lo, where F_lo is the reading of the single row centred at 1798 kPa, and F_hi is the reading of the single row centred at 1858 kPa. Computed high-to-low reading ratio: 1.02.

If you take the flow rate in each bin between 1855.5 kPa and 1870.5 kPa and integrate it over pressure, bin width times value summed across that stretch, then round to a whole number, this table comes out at 3280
